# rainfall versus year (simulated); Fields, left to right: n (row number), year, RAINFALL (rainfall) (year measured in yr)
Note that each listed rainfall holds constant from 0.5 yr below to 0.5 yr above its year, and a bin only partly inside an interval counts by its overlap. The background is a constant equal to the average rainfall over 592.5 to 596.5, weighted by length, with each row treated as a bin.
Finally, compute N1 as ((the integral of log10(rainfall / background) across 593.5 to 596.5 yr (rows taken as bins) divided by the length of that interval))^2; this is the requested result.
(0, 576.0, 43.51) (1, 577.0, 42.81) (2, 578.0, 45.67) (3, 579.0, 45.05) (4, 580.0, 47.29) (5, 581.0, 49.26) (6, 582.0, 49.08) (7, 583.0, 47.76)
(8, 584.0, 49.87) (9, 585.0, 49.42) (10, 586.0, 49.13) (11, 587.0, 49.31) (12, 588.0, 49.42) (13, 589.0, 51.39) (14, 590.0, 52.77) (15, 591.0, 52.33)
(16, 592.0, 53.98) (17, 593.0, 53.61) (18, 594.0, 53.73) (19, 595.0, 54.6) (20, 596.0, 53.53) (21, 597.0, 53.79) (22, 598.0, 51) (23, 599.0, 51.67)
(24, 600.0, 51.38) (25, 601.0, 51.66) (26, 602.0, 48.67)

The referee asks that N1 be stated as 0.0000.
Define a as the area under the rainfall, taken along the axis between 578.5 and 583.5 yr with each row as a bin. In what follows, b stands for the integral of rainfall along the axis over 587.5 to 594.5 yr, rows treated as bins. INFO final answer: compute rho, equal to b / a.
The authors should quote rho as 1.5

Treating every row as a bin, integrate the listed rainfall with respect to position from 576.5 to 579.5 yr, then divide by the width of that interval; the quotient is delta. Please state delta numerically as 45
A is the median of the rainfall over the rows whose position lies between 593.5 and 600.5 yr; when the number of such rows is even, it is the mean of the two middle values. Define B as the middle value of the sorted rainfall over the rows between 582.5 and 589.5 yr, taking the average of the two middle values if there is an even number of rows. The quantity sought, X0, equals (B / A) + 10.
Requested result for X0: 10.9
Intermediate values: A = 53.5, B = 49.4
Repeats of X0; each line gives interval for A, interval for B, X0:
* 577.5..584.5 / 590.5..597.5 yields 11.1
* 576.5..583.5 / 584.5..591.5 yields 11.0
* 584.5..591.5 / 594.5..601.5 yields 11.0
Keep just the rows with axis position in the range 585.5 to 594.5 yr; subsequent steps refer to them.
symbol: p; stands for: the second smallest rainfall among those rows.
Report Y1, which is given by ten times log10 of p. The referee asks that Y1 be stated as 16.9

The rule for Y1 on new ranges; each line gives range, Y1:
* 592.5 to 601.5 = 17.1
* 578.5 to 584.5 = 16.7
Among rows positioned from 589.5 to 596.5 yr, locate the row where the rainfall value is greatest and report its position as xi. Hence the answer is 595.0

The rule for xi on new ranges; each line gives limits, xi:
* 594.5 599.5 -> 595.0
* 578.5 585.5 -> 584.0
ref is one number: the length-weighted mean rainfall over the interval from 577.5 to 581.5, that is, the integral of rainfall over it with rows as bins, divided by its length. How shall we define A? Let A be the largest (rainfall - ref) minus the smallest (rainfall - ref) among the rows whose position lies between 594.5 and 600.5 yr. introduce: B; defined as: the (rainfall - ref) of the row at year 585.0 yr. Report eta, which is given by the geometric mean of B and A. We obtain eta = 3.1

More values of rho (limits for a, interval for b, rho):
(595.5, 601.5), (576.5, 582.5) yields 0.9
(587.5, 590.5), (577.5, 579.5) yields 0.6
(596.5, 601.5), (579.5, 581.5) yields 0.4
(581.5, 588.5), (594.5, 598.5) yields 0.6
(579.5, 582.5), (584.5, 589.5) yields 1.7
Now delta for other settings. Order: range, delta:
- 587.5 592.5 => 52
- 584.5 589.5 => 50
